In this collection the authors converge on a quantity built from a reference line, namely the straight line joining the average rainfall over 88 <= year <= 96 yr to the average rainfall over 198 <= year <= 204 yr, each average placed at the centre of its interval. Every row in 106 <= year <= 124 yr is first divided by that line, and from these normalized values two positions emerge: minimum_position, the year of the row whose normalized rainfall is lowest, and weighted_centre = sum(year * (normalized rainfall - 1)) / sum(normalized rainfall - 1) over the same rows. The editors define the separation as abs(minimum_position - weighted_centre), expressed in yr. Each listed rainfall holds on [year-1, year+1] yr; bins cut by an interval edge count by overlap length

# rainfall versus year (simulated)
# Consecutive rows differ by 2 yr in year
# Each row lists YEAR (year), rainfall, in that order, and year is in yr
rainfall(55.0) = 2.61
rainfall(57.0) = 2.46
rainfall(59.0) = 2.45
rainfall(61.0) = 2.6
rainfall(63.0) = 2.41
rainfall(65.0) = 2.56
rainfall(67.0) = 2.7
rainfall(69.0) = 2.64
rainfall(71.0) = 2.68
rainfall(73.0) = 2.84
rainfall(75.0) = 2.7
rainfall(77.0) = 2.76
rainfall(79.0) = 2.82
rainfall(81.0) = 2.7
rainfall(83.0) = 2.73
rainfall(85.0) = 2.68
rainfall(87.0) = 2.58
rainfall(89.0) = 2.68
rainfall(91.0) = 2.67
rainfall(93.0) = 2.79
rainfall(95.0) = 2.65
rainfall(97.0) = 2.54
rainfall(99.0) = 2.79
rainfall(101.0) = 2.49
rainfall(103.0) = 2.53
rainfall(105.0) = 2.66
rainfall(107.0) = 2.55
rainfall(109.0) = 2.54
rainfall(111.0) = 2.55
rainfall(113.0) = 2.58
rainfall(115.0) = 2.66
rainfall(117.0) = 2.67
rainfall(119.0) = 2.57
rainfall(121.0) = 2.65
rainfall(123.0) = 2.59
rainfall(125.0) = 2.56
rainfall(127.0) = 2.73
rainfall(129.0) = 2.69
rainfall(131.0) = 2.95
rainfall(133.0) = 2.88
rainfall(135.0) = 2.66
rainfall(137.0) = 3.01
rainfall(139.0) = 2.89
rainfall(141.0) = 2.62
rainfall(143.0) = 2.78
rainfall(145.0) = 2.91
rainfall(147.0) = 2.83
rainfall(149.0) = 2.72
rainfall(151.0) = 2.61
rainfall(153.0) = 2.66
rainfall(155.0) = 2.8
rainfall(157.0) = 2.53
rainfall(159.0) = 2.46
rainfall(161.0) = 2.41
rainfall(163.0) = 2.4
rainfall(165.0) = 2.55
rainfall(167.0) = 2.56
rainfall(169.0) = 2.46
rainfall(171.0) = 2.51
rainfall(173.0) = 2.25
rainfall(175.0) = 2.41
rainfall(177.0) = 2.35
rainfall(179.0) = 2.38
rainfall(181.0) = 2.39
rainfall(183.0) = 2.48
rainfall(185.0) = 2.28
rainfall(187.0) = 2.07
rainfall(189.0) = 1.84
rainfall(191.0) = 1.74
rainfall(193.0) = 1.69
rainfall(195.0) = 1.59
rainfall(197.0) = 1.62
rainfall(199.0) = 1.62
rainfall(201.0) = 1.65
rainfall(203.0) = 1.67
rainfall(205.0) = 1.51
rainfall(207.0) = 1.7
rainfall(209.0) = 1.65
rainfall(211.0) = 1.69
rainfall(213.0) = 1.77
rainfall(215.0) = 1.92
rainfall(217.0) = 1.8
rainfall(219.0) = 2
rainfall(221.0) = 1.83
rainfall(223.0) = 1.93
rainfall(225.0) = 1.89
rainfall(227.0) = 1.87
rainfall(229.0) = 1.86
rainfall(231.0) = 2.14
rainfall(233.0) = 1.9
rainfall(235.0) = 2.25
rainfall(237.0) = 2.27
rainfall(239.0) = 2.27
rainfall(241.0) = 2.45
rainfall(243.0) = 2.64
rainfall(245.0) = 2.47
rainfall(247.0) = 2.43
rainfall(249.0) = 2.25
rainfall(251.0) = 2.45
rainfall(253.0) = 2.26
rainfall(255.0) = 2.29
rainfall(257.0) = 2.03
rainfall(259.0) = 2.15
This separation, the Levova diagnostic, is 11.3 yr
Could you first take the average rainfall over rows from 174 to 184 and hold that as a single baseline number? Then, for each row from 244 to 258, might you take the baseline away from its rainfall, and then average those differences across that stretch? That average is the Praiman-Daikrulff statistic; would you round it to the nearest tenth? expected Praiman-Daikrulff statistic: -0.1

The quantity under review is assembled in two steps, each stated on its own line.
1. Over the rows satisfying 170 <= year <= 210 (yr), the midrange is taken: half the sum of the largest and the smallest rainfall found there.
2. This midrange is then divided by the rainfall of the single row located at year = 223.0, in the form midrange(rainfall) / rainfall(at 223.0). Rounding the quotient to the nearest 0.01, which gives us 1.04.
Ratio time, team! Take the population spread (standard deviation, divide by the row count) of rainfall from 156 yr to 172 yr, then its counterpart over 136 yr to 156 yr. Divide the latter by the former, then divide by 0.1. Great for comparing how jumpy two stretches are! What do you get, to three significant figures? 21.7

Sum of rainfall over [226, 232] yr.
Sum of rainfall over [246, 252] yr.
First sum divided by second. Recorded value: 0.82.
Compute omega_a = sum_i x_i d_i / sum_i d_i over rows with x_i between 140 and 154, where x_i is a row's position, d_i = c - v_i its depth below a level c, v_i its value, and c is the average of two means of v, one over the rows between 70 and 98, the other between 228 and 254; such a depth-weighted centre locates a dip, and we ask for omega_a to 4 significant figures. 146.5 yr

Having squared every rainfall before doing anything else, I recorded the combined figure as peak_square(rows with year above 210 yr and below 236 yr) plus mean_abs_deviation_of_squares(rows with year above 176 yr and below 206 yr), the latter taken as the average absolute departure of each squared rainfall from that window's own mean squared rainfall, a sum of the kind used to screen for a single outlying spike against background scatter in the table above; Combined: 6.34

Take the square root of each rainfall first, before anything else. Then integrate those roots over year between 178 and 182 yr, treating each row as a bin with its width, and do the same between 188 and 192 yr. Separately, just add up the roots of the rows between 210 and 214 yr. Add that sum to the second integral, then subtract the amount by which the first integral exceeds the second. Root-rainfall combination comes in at 7.16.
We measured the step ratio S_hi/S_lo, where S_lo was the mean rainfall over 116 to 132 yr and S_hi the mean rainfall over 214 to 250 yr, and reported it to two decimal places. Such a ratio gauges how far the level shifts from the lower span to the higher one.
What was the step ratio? 0.79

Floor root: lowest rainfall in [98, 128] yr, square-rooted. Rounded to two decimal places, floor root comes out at 1.58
